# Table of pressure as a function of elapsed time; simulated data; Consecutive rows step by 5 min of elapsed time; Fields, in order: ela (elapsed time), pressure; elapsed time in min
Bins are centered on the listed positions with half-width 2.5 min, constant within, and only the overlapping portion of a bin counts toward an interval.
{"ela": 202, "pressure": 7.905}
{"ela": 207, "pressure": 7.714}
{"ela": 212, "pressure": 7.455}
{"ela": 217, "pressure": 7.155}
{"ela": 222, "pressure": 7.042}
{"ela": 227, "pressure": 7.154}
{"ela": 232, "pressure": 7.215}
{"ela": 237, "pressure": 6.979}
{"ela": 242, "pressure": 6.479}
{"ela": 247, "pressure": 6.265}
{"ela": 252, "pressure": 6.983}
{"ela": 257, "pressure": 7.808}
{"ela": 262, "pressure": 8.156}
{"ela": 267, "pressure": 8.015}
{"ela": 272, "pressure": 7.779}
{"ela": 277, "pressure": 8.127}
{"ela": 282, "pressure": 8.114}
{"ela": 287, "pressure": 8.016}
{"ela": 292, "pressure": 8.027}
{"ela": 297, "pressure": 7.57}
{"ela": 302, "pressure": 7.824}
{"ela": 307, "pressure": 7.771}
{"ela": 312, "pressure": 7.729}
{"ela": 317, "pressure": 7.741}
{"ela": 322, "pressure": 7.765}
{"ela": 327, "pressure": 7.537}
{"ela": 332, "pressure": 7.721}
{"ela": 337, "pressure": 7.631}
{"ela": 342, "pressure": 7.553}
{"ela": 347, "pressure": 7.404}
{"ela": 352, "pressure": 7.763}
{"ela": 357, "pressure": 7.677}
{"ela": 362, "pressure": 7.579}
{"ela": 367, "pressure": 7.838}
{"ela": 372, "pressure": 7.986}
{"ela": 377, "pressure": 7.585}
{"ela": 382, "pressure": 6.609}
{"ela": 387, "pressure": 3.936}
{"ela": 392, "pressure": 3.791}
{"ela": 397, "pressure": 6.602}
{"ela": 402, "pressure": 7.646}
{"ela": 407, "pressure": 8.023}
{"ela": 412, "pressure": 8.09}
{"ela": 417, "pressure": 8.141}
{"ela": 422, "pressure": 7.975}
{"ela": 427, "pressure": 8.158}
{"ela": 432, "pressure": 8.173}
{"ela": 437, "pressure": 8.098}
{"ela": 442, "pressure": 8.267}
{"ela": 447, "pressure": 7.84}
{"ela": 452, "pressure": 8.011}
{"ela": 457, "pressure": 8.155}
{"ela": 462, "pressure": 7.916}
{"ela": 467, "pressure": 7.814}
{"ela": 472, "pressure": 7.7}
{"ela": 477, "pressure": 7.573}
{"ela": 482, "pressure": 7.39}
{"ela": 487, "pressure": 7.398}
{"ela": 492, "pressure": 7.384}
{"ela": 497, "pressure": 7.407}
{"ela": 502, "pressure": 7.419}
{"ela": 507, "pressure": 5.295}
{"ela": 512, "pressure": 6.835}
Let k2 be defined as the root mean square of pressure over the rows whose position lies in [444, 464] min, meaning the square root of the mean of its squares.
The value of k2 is 7.98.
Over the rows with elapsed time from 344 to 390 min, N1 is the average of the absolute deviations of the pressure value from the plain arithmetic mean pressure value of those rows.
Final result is 0.84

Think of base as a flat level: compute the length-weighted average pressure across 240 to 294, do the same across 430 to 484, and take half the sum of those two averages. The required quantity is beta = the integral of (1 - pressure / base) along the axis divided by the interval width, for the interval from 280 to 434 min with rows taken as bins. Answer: 0.04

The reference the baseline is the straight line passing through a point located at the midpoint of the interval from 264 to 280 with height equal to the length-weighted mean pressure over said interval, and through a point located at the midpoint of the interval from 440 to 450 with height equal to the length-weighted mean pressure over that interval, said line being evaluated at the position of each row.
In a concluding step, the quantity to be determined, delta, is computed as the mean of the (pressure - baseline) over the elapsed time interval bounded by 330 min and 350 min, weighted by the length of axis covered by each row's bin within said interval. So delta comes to -0.4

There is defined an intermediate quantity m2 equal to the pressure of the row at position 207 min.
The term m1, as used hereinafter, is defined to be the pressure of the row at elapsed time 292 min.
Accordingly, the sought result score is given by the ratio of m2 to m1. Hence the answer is 0.96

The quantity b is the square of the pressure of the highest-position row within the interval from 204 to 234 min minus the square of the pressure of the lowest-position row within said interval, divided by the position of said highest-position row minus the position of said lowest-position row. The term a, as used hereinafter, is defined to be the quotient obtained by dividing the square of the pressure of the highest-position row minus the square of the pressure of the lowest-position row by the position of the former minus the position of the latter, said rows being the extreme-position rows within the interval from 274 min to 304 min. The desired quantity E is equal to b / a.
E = 1.5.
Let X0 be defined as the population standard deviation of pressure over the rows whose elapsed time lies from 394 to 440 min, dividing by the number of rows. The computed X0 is 0.5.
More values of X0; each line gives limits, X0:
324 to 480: 1.0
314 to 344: 0.1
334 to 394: 1.4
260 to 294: 0.1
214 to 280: 0.6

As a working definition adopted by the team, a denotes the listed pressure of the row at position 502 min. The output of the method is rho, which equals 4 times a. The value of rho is 29.7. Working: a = 7.419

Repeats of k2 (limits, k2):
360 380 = 7.75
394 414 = 7.61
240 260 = 6.91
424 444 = 8.17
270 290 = 8.01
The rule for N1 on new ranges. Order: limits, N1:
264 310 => 0.16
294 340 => 0.08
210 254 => 0.27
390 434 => 0.98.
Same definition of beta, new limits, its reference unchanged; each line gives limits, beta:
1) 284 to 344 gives 0.00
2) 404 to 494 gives -0.02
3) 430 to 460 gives -0.04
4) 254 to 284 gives -0.03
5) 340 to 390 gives 0.08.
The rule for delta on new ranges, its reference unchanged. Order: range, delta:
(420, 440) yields 0.1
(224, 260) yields -1.0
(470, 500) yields -0.6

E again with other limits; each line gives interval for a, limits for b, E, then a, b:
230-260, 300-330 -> -0.5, 0.4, -0.2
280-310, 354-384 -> 2.8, -0.2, -0.6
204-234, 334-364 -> 0.1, -0.3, 0.0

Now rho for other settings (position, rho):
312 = 30.9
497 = 29.6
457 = 32.6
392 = 15.2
